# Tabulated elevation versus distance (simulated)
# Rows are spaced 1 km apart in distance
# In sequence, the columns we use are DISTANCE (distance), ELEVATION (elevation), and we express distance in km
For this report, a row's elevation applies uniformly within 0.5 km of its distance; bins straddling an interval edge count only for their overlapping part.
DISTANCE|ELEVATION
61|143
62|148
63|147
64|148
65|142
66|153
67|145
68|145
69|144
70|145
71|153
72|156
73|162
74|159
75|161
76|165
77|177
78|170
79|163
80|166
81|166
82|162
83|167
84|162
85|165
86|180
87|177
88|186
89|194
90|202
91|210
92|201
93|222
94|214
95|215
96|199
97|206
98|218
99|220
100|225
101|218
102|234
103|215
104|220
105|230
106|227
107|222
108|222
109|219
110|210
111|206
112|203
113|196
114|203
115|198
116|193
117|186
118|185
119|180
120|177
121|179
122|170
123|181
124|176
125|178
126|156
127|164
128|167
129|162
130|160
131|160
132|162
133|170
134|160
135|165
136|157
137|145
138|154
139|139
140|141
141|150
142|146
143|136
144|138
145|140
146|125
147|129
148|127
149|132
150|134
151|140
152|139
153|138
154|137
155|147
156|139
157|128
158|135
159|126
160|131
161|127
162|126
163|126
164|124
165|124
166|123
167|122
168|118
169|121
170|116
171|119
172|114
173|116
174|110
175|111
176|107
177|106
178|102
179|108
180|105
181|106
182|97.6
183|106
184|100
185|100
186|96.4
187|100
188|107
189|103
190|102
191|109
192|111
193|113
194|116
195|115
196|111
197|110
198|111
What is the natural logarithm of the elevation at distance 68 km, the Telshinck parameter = 5.0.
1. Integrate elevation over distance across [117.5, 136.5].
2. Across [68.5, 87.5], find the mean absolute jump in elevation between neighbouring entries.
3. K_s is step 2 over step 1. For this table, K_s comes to 0.0016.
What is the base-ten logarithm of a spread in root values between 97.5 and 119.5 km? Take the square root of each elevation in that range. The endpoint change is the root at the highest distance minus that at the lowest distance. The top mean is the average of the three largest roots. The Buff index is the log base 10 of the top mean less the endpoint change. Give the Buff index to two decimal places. 1.22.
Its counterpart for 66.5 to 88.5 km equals 1.07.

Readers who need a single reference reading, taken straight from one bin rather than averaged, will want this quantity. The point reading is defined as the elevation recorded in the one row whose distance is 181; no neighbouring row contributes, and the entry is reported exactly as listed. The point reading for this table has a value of 106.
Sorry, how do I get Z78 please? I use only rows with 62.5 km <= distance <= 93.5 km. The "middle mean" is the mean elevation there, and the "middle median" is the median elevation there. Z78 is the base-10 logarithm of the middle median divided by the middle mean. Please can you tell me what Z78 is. -0.012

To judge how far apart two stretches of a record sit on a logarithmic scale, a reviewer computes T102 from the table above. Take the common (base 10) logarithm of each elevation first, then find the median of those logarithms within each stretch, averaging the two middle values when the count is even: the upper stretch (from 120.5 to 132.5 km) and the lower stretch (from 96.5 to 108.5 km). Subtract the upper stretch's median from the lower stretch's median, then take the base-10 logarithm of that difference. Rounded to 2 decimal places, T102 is -0.90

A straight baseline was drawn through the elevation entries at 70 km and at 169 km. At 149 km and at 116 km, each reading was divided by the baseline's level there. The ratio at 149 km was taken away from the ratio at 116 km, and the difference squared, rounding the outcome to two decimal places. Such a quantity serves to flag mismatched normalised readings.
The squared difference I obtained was 0.15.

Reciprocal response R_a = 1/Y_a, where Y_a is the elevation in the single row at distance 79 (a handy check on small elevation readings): 0.0061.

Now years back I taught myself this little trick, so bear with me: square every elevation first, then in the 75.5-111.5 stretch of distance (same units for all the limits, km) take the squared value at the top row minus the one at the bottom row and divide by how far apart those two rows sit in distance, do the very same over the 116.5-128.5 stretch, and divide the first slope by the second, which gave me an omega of -0.7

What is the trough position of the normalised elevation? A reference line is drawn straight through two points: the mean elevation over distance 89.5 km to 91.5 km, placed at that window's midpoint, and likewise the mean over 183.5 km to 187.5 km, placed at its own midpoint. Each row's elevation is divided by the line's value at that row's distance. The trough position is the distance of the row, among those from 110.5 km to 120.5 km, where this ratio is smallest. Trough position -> 120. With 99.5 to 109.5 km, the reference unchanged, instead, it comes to 103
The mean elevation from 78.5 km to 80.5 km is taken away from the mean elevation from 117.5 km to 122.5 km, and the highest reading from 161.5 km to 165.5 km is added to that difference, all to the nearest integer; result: 140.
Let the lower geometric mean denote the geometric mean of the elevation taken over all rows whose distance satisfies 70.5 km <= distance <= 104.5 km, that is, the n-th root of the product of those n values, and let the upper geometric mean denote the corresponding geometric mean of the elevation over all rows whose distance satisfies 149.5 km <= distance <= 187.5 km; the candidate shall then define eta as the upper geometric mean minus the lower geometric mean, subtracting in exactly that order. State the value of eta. -69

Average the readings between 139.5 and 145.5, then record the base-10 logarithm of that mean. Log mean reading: 2.15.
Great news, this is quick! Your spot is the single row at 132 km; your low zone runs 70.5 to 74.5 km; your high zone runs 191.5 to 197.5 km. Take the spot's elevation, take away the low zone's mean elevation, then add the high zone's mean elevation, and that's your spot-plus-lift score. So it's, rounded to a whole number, 117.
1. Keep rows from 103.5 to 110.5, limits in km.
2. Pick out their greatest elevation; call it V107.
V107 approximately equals 230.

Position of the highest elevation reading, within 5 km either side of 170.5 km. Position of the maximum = 166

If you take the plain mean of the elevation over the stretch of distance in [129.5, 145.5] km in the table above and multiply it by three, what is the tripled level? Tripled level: 454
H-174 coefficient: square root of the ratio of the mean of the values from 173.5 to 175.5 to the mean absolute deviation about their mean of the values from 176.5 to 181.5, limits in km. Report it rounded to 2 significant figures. 8.5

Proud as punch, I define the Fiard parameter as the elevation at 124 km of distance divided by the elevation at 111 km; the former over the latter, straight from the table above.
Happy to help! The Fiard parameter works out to 0.85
